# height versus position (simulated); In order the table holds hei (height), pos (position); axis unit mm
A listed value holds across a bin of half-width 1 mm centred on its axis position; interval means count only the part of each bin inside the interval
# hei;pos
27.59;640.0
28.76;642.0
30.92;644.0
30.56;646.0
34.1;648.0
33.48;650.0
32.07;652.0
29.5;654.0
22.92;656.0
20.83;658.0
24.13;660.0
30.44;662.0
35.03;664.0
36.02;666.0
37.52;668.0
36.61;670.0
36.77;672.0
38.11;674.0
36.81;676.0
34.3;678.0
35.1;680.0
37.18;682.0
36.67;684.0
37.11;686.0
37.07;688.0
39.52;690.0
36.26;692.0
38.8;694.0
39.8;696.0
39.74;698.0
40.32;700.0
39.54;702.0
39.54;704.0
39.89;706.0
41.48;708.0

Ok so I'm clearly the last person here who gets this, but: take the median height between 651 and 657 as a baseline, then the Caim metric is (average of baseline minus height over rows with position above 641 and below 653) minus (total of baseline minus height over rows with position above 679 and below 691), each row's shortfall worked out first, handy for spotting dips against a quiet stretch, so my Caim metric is 44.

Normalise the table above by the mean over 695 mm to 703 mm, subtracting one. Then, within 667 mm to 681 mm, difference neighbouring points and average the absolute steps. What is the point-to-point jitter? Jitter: 0.029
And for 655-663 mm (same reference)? 0.098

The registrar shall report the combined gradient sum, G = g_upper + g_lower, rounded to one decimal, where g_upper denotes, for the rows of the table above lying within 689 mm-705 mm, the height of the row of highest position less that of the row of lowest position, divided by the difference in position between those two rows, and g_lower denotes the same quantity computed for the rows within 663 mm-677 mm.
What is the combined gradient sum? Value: 0.1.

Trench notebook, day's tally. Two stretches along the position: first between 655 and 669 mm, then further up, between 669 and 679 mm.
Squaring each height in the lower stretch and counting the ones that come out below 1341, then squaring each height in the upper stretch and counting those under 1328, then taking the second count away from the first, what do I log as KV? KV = 5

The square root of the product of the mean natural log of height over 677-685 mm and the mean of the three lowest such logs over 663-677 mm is 3.58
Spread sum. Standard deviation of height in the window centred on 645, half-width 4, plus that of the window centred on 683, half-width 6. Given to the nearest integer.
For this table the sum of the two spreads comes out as 3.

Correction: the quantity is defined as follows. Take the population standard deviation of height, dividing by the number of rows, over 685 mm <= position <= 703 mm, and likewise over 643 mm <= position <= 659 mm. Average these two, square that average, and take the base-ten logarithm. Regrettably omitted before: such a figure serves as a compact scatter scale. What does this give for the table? 0.94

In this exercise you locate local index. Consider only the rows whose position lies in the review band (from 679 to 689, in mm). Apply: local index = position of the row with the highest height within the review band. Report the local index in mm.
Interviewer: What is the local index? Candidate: 682.0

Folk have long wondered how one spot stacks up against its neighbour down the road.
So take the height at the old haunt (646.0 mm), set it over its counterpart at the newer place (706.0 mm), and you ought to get 0.77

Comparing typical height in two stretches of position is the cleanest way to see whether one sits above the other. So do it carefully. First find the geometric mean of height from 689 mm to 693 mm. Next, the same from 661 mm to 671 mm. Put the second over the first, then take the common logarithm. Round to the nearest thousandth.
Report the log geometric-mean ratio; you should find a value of -0.034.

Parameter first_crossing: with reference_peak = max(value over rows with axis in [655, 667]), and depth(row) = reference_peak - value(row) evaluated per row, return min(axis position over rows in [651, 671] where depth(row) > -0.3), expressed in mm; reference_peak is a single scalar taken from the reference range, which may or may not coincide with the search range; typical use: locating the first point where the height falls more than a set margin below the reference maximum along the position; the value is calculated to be 652.0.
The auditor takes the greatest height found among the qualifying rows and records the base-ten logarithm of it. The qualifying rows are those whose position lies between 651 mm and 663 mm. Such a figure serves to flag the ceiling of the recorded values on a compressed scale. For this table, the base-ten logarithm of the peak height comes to 1.51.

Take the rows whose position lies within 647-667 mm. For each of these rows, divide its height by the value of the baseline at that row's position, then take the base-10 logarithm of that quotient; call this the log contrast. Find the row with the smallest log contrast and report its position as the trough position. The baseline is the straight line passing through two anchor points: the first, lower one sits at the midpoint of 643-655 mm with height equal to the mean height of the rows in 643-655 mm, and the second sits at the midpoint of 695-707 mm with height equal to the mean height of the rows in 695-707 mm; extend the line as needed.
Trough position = 658.0 mm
